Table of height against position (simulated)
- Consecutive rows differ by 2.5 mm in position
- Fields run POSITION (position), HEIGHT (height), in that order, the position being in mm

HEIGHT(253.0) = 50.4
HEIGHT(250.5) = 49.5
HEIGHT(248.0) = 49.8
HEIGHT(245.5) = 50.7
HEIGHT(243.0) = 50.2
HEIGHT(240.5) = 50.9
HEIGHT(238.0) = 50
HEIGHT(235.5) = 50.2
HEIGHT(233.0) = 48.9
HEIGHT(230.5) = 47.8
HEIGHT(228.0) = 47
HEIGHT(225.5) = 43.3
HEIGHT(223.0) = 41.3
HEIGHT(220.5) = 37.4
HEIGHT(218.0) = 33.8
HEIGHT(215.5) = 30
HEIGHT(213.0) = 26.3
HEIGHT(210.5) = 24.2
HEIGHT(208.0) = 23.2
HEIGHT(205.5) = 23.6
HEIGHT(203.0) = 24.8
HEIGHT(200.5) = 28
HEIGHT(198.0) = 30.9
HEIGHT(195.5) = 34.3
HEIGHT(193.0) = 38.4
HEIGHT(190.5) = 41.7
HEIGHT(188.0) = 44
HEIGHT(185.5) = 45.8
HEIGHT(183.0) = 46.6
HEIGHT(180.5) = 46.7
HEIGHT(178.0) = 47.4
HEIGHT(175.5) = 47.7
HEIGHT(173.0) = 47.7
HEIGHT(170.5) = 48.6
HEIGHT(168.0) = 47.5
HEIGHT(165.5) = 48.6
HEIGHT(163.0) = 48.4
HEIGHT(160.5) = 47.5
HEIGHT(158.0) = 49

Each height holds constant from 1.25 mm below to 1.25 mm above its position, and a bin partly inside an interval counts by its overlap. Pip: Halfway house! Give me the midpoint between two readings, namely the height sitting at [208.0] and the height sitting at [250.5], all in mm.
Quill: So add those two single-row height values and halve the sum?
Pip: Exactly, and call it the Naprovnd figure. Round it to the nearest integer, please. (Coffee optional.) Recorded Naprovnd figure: 36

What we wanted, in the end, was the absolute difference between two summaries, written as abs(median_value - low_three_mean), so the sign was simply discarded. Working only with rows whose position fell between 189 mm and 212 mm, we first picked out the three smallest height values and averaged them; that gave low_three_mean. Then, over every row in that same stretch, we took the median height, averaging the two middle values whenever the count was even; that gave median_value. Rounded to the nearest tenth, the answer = 4.3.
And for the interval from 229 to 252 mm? 1.3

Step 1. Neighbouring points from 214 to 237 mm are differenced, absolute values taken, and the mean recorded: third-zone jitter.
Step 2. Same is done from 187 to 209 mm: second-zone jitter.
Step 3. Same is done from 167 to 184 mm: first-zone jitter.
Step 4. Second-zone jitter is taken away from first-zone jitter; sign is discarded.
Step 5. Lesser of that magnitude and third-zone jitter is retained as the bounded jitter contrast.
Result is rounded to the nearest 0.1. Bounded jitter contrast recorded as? 2.1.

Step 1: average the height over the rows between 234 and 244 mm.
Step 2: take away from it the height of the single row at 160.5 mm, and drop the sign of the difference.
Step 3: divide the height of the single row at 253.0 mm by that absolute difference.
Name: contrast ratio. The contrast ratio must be 18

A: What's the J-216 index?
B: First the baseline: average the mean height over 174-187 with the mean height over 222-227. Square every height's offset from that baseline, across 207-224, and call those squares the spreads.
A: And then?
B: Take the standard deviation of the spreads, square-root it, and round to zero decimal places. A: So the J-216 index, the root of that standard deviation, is 13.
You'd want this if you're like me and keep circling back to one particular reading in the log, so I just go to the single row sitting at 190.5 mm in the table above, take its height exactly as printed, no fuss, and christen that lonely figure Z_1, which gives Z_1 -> 41.7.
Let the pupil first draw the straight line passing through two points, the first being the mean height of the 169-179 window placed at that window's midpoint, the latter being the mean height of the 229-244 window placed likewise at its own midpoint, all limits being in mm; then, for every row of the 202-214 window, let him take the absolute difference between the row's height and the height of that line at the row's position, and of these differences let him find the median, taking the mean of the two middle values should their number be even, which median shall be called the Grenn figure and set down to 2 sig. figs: 25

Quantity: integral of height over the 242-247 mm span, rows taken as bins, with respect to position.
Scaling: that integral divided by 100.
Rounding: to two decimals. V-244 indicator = 2.52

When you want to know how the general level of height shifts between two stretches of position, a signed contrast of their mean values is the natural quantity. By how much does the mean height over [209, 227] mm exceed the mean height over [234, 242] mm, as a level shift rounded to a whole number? -17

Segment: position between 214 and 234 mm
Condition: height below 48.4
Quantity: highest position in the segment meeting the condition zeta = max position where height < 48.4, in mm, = 230.5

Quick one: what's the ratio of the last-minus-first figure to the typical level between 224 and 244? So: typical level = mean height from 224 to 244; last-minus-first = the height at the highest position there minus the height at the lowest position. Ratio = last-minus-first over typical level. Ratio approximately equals 0.14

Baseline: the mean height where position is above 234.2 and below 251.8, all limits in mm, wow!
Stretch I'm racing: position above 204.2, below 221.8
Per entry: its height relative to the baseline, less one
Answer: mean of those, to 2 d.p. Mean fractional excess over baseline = -0.43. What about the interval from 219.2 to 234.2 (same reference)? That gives -0.12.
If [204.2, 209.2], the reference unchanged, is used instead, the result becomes -0.53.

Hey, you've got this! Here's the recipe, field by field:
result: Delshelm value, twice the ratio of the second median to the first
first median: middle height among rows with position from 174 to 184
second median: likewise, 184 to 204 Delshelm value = 1.5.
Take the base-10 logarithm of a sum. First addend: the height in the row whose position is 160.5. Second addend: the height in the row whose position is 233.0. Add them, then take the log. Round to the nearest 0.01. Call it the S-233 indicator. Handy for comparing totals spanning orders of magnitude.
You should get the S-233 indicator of 1.98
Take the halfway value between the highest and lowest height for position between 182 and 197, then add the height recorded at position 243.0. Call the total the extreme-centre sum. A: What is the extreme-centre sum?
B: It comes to 91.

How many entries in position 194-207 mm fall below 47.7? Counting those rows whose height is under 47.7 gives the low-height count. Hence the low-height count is 5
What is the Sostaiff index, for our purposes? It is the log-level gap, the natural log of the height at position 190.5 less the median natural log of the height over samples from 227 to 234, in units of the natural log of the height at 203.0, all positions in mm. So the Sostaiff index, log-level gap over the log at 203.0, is -0.043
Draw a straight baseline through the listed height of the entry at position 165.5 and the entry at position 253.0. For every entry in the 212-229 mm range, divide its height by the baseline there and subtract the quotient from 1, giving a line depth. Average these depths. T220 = 0.26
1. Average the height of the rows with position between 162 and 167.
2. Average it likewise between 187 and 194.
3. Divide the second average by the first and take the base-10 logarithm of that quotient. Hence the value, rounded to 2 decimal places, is -0.07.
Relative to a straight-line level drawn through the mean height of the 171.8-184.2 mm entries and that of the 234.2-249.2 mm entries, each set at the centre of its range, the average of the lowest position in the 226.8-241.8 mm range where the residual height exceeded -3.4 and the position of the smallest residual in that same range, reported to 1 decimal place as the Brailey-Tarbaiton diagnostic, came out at 228.0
